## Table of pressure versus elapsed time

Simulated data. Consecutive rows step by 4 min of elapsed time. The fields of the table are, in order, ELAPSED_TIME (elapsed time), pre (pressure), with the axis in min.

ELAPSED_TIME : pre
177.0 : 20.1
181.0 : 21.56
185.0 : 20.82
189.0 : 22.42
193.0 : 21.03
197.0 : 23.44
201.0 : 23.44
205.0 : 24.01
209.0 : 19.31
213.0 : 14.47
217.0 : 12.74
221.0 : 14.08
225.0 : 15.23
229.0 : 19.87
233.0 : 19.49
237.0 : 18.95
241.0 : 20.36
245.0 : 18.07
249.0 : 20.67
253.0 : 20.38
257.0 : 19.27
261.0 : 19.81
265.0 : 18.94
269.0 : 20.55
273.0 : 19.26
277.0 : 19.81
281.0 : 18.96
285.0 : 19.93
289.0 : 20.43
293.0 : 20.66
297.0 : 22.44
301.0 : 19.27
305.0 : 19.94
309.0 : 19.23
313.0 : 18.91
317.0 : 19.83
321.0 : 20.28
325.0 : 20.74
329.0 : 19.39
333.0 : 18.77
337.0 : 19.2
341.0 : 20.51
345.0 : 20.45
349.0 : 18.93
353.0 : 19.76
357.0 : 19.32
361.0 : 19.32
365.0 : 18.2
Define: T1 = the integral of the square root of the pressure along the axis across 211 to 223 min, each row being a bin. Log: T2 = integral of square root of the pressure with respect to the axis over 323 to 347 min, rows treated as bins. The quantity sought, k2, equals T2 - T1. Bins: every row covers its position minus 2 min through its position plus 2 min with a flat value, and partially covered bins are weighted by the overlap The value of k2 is 62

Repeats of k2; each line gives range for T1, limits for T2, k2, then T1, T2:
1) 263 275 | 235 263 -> 71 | 53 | 124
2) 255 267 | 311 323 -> 0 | 53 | 53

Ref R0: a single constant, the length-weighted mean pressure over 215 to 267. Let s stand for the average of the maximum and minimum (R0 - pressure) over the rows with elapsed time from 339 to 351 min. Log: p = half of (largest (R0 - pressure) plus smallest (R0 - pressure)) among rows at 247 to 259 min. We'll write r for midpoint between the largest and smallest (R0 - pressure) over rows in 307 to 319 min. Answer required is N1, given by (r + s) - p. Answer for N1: -0.8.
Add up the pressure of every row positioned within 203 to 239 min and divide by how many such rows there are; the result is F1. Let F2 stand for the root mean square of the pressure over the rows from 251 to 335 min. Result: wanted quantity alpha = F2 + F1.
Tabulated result 37.4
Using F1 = 17.6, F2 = 19.9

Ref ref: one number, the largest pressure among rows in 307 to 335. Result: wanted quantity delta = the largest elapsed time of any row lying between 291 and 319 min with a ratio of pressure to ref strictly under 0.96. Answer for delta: 317.0 min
